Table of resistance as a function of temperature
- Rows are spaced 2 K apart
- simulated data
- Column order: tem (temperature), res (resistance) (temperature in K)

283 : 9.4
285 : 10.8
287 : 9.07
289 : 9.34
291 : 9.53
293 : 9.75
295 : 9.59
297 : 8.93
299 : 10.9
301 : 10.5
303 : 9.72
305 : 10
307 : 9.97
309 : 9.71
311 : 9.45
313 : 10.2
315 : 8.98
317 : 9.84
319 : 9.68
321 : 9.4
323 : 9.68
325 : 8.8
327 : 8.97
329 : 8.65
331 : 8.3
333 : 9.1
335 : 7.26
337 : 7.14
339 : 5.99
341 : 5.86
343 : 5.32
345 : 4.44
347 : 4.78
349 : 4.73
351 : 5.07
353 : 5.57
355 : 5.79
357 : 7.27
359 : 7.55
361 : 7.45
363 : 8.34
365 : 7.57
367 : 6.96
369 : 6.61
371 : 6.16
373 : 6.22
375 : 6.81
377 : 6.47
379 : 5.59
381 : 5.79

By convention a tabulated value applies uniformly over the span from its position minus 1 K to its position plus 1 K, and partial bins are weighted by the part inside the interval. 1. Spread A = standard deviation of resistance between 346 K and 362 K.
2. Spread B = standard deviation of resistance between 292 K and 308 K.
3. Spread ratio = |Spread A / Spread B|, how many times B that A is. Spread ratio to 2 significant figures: 2.0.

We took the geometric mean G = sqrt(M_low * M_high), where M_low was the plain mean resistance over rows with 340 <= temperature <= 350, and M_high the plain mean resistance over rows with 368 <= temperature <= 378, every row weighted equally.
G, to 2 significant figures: 5.7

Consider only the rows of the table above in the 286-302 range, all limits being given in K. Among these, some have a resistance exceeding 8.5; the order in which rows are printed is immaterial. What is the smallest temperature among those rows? 287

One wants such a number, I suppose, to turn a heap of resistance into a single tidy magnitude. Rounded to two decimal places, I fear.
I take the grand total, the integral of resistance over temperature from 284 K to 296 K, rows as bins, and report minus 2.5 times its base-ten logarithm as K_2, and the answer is -5.16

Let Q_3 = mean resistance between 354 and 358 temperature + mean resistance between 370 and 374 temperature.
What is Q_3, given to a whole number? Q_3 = 13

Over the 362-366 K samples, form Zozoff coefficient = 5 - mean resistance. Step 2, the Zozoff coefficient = -3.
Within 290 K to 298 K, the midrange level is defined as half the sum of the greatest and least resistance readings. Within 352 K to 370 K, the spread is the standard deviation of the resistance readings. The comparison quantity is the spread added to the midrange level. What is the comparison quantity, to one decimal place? 10.2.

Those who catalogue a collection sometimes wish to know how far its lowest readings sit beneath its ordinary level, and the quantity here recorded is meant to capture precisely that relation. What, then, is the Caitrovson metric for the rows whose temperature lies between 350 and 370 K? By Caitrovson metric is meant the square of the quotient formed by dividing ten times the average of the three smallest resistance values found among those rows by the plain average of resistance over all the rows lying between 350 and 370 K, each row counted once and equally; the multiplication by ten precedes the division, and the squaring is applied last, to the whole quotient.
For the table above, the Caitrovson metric 65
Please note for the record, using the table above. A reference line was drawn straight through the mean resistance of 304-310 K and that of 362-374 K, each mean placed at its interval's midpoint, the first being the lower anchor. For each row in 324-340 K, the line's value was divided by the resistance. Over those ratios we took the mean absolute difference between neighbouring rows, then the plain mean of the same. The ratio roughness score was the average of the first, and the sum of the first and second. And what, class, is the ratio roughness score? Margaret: 0.64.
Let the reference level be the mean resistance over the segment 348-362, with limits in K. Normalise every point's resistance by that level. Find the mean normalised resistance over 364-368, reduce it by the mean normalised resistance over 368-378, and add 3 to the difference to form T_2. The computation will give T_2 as 3.1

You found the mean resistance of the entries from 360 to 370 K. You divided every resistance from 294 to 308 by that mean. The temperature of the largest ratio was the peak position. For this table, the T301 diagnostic 299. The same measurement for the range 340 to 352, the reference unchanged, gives 341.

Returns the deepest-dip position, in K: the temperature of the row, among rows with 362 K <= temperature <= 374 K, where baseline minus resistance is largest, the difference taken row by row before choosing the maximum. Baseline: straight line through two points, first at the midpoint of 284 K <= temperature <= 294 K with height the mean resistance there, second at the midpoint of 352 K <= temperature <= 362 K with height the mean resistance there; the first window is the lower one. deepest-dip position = 371 K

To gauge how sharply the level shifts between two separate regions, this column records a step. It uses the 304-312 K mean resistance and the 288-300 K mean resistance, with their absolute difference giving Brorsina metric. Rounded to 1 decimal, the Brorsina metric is 0.1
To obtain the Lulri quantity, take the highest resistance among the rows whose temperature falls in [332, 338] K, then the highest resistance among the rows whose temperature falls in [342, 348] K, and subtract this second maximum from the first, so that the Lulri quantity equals 3.8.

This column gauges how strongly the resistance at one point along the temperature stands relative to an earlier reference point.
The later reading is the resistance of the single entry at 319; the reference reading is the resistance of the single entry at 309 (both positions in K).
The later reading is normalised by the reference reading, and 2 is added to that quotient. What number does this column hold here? 3.00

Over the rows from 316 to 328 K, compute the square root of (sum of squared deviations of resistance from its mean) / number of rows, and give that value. 0.39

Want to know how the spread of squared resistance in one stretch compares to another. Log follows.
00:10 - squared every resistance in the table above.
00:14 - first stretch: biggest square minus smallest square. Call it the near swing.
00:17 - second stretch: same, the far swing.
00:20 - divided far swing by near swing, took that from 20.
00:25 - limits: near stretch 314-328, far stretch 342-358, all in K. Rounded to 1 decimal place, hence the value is 18.3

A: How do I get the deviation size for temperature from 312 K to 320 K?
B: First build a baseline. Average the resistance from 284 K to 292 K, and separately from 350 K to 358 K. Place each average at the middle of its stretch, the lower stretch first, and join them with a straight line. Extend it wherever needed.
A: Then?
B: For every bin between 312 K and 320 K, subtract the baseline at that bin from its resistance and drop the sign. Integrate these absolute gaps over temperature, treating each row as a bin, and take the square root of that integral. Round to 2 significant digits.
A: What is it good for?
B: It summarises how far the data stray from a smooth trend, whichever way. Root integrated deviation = 3.6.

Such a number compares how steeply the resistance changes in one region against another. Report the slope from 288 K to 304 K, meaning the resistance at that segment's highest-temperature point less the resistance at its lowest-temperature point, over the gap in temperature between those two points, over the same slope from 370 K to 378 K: 0.5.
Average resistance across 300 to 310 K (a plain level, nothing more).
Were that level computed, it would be 10.0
